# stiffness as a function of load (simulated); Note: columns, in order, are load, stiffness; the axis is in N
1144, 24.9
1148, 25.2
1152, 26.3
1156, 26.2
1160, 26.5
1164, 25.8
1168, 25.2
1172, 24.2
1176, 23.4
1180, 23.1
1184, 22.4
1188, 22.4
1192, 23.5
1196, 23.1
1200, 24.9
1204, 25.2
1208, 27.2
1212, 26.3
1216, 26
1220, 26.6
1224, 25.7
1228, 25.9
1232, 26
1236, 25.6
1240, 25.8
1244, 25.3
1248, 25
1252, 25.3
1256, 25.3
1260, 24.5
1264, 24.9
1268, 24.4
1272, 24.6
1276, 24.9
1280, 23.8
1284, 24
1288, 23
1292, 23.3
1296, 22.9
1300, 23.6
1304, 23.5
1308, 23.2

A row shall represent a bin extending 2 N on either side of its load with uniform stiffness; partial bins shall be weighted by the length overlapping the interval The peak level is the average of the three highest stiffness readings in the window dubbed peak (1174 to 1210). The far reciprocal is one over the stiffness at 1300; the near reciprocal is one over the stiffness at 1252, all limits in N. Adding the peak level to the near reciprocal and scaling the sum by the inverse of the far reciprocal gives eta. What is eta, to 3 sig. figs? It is 609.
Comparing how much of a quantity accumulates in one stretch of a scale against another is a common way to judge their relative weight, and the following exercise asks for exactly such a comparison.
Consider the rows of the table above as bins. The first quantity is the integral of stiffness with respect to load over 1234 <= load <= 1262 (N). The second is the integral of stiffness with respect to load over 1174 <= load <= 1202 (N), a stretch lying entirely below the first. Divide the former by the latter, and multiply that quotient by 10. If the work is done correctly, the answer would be 10.9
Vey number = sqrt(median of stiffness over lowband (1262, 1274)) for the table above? 4.96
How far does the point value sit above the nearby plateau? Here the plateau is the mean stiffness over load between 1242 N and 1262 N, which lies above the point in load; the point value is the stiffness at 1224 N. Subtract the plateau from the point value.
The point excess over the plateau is 0.6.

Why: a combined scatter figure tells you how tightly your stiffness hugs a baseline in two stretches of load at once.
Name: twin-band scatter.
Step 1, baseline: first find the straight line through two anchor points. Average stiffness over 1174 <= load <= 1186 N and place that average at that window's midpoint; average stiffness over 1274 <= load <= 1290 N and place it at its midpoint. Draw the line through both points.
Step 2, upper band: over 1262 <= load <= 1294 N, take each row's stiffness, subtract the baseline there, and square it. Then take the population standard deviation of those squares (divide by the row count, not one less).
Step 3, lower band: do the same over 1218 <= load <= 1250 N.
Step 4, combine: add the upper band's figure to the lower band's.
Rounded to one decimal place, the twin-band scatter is 2.9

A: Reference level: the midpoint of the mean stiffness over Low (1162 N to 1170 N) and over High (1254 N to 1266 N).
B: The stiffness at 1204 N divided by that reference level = 1.00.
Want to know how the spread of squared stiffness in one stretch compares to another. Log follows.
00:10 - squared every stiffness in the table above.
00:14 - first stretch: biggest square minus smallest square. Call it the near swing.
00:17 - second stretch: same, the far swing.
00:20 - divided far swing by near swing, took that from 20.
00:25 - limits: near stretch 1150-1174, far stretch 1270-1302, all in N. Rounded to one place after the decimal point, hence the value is 19.2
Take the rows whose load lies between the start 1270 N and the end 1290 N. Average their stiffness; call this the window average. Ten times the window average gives 241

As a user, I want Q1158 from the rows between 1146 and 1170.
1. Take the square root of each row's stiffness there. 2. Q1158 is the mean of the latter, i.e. 5.09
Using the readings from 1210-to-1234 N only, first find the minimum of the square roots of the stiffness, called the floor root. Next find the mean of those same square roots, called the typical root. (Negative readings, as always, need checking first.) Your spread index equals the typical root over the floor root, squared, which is 1.01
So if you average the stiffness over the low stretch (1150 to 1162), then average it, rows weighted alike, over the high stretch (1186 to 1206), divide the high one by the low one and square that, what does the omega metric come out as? 0.82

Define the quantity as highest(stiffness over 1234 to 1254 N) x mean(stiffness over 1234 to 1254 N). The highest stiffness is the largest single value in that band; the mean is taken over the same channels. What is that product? 655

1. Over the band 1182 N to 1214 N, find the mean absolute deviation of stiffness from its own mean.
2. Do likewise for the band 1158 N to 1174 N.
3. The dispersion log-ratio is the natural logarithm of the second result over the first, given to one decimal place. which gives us -0.7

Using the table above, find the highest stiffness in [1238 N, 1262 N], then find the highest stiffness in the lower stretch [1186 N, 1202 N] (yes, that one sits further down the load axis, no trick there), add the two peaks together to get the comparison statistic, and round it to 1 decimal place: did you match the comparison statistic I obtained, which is 50.7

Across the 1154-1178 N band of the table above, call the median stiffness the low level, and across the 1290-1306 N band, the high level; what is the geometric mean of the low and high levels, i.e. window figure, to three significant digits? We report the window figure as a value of 24.4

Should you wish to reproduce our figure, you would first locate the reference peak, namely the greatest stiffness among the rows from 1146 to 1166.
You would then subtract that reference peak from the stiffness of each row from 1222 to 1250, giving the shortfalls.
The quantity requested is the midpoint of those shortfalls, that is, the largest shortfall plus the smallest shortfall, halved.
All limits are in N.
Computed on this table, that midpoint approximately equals -1.0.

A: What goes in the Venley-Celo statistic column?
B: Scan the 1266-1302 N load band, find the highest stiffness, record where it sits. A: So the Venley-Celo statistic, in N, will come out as 1276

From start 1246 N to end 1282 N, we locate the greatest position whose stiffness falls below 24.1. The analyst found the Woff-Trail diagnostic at 1280 N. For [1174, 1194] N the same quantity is 1192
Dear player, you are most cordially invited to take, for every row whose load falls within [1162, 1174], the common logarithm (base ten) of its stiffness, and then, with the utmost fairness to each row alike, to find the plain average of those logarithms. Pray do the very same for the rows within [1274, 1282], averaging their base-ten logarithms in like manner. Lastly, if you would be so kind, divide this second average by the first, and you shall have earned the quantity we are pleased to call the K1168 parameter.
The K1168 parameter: 0.991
